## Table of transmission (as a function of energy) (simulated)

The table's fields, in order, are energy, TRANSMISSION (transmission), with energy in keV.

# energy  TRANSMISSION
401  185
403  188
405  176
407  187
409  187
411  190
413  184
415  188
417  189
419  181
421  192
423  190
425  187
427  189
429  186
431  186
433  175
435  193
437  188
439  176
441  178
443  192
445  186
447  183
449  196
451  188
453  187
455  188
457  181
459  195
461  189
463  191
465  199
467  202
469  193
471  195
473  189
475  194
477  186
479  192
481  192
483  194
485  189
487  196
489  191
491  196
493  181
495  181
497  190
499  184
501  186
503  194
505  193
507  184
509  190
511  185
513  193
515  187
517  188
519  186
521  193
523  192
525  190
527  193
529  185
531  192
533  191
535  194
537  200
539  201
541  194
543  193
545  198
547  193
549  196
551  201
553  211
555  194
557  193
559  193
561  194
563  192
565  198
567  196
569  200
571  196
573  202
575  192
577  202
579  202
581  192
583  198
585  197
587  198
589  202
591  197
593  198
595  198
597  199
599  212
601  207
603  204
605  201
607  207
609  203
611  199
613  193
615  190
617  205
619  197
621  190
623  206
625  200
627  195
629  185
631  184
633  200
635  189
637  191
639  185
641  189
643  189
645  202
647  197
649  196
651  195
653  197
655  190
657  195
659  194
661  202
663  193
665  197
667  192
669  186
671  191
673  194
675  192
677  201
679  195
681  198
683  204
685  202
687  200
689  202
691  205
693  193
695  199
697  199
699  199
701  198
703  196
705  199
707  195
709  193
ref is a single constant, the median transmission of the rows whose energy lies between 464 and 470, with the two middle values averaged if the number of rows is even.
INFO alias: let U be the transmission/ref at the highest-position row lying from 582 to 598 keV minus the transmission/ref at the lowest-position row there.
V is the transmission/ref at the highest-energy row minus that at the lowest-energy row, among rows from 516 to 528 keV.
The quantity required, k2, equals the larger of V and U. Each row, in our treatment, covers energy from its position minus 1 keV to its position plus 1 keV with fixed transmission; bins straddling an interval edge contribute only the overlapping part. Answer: 0.025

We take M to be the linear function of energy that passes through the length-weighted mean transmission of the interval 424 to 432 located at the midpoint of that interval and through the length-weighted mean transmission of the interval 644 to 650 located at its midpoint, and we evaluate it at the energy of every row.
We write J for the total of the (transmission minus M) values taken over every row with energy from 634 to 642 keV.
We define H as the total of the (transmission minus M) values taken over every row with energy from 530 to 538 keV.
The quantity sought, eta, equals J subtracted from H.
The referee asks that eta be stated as 45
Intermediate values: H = 7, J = -37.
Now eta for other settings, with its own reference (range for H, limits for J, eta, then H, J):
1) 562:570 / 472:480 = 6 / 9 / 3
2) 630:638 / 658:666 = -16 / -27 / -10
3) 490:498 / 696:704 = -1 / -14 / -12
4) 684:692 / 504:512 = 20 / 7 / -13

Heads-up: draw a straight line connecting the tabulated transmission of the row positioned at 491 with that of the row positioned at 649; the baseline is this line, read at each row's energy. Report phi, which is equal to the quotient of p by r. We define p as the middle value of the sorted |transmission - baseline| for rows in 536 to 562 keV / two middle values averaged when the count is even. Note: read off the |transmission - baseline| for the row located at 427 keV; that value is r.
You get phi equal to 0.43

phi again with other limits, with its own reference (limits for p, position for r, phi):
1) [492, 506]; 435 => 3.33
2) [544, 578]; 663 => 1.00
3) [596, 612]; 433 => 0.36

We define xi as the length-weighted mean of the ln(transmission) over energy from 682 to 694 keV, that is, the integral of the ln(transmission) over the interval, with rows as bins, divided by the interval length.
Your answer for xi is 5.30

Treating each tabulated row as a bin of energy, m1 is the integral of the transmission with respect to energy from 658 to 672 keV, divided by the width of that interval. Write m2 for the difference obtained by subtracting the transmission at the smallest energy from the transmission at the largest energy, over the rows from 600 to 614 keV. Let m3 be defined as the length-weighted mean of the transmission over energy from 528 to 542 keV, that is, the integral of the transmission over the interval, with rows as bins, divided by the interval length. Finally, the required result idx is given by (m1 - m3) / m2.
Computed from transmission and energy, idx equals 0.0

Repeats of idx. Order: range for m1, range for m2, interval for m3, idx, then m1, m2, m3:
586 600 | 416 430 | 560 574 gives -1.2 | 201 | -3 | 197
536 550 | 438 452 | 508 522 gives 0.6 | 196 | 12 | 189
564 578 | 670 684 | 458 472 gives 0.2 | 198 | 13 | 195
